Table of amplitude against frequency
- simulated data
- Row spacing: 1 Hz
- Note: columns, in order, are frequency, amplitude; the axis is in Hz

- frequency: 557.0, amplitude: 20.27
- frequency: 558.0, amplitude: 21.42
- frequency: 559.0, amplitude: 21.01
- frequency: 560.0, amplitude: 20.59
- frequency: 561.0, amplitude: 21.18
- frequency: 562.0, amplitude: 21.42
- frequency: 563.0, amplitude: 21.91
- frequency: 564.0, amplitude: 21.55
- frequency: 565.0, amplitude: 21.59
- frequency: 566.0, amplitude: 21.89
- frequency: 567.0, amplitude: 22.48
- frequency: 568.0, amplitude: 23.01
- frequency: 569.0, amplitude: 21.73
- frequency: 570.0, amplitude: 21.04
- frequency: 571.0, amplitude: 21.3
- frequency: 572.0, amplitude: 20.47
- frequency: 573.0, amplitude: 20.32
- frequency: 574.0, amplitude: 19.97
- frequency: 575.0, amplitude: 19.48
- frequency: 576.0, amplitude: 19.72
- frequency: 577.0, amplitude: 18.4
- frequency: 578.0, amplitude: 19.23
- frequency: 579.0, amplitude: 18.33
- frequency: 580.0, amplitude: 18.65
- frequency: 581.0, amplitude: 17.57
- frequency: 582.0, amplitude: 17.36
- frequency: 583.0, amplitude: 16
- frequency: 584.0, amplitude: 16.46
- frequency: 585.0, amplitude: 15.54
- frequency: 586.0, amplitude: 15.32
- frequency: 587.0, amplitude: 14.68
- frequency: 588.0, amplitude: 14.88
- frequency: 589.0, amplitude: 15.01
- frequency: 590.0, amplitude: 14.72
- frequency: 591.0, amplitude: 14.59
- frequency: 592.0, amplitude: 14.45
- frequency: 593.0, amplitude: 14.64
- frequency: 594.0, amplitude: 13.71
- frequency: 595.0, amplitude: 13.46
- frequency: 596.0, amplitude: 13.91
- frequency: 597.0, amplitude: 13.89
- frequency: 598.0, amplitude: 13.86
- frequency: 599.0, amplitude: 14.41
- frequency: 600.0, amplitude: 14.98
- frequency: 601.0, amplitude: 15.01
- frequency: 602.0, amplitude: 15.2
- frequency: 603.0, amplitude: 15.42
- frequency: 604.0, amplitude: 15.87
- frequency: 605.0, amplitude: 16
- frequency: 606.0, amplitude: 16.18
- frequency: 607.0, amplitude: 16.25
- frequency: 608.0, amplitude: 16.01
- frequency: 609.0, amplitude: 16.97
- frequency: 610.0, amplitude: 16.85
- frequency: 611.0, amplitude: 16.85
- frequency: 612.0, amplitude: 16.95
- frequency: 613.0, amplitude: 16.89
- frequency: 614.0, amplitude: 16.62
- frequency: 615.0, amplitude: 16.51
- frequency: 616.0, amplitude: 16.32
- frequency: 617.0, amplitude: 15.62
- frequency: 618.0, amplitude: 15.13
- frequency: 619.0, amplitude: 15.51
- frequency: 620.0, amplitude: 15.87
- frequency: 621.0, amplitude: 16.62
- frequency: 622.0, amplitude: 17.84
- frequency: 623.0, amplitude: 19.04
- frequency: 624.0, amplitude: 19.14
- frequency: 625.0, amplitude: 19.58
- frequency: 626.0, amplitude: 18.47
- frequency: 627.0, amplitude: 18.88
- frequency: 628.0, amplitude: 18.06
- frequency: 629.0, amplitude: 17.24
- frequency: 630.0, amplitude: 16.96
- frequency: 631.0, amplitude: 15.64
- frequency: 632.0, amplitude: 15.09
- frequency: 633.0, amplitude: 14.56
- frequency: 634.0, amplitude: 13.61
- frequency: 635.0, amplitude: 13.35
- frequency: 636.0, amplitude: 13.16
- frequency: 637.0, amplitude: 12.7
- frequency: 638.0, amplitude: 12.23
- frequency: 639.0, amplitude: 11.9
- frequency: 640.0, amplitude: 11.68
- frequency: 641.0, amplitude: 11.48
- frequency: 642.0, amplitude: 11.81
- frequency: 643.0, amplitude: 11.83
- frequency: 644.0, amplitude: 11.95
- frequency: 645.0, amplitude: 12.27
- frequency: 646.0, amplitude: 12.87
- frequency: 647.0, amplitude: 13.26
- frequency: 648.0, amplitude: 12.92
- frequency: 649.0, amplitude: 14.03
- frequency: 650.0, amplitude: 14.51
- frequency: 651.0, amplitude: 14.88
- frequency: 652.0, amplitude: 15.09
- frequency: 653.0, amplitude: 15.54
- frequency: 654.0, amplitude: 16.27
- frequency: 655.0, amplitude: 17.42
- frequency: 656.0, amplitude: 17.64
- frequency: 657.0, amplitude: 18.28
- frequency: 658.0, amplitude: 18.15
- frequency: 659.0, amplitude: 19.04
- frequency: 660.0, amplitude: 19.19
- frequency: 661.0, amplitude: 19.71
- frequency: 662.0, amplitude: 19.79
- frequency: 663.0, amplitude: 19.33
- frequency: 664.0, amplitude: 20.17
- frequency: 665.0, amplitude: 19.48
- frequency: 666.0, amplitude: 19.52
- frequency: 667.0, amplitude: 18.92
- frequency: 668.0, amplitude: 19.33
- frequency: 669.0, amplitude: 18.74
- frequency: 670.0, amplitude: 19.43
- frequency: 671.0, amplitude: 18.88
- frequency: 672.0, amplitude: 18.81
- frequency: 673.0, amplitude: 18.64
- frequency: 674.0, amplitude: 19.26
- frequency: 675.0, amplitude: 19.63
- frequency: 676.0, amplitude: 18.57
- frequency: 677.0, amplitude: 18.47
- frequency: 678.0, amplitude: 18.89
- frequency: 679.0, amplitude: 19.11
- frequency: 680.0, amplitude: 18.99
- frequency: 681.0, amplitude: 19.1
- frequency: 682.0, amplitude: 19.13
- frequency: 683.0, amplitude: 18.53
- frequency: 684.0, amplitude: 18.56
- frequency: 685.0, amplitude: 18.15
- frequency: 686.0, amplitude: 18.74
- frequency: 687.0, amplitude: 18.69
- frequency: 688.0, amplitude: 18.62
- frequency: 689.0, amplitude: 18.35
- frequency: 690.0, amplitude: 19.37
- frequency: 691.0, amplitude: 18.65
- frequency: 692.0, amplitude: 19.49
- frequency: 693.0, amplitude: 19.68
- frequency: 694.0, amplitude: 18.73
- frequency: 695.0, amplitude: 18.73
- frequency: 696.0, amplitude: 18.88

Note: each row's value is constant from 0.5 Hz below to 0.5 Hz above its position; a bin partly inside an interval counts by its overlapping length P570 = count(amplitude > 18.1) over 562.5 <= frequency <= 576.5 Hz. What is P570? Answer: 14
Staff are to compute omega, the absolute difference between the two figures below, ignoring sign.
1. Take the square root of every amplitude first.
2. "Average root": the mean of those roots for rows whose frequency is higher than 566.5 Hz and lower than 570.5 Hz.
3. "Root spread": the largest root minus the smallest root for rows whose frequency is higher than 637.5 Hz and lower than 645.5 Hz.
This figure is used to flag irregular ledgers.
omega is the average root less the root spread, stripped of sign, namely 4.6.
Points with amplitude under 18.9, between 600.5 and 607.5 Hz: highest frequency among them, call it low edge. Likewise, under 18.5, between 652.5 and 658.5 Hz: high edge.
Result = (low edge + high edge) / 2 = 632.5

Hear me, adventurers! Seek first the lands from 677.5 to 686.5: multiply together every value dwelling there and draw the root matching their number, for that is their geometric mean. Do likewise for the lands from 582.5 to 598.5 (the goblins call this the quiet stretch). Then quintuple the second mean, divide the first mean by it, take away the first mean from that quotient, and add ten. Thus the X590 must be -8.54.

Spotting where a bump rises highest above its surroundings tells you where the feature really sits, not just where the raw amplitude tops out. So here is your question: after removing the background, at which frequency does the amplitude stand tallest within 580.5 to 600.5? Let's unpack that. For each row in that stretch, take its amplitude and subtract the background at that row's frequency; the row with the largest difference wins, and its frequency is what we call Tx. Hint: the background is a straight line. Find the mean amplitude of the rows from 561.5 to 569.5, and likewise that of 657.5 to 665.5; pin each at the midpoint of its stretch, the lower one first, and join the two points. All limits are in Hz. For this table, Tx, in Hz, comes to 581.0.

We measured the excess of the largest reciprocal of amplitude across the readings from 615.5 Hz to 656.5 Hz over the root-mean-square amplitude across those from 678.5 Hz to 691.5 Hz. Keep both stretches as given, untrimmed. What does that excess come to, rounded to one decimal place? -18.7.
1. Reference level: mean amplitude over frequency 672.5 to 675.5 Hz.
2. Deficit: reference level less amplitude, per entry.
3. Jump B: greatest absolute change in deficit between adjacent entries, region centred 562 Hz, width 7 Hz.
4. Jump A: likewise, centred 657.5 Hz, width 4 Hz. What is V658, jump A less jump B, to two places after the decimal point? 0.30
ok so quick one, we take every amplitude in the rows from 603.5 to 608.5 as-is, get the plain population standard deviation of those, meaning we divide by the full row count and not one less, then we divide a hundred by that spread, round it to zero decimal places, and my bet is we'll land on 735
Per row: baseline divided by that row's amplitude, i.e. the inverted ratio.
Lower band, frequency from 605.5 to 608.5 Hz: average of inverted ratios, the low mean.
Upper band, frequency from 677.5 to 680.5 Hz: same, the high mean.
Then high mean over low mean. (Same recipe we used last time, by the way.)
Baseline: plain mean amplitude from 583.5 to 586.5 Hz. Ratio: 0.8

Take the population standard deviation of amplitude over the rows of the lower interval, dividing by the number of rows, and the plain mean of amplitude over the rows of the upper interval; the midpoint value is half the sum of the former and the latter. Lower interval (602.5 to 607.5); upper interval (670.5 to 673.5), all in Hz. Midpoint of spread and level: 10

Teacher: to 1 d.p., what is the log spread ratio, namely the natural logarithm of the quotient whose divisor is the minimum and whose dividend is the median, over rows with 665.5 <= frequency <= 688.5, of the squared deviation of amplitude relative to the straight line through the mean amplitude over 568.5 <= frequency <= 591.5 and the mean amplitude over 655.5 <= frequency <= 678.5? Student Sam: 2.7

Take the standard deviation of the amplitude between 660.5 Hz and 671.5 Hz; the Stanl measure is 0.4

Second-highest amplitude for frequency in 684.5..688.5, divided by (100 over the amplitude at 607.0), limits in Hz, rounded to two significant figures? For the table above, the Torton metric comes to 3.0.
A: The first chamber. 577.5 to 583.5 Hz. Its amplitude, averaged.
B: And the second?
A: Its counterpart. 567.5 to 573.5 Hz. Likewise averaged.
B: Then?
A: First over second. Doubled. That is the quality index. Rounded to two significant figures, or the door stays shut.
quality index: 1.7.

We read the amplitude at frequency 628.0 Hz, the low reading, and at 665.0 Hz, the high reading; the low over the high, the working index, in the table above 0.93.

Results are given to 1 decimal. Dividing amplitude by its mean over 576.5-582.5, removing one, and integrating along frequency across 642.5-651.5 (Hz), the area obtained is -2.5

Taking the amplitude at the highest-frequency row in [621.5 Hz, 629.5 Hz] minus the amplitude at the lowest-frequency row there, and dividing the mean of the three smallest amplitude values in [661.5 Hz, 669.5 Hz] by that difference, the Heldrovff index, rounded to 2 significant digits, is -32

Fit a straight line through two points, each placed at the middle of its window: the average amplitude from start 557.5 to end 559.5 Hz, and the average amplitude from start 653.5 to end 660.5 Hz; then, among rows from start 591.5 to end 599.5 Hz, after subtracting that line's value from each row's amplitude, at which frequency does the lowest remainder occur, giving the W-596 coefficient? 595.0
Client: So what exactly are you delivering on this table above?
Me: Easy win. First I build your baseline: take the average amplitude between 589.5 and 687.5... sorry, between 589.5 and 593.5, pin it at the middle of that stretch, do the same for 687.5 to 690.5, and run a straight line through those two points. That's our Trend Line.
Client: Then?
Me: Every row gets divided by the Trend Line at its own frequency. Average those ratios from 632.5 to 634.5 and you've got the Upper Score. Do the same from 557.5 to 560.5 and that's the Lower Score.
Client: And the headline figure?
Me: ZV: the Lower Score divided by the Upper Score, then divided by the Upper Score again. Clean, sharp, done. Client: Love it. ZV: 2.2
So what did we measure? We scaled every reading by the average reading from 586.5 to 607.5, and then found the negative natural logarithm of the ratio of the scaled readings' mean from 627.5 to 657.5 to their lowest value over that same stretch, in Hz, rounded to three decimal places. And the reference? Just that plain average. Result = -0.218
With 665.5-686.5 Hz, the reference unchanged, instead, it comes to -0.042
